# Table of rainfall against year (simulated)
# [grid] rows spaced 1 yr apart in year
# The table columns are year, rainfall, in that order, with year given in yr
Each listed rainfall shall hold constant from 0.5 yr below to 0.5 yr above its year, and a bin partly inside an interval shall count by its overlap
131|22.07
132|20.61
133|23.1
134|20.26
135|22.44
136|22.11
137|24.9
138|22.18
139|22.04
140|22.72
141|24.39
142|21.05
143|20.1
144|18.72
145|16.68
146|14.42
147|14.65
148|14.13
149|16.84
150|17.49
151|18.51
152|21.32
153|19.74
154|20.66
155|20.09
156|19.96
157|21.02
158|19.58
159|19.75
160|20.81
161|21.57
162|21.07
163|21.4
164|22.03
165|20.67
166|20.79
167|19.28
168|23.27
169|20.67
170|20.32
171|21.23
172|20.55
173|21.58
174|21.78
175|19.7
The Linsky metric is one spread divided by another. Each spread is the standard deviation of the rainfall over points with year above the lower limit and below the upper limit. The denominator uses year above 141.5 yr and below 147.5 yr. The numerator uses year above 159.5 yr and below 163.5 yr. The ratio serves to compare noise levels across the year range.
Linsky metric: 0.12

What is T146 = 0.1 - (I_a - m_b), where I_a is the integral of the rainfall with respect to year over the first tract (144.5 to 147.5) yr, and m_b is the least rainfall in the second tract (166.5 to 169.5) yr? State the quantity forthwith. -26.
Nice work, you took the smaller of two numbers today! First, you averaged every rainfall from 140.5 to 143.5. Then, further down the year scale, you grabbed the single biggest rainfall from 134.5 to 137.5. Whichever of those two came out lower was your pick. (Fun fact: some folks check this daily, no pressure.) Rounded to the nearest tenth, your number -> 21.8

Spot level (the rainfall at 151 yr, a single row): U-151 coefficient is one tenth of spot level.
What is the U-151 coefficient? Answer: 1.85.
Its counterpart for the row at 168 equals 2.33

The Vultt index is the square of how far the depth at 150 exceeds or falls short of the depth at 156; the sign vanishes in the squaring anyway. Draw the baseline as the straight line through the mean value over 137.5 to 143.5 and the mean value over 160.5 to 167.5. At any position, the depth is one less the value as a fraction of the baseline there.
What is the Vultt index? 0.016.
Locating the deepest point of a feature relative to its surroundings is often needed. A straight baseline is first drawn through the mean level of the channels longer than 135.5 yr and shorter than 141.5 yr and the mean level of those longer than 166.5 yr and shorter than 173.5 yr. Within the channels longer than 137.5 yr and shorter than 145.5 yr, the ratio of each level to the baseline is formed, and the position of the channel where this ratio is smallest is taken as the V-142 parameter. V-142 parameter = 145 yr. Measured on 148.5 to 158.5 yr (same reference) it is 149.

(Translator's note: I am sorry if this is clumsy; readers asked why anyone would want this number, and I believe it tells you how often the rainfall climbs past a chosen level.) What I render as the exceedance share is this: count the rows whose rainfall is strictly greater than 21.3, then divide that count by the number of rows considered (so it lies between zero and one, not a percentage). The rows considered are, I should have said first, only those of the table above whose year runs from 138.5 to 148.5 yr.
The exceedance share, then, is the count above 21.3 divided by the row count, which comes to 0.30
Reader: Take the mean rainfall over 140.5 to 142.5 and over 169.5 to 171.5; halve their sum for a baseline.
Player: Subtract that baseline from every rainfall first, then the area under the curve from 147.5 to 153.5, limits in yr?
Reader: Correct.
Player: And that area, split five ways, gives -4.5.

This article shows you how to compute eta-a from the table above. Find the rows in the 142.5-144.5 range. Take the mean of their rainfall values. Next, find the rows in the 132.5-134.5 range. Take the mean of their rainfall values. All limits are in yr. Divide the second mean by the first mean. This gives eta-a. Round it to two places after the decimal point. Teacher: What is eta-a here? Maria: 1.12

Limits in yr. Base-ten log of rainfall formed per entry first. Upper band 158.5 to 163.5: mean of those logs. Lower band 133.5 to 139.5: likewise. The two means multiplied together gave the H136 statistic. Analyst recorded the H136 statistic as 1.78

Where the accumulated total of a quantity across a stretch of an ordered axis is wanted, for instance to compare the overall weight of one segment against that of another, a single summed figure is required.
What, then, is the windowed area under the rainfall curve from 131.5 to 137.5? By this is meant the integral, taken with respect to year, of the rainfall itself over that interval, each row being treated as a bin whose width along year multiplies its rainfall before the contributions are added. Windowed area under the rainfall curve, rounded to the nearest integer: 133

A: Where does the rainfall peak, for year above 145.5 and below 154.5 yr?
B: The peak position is 152 yr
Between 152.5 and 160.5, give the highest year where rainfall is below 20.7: 159 yr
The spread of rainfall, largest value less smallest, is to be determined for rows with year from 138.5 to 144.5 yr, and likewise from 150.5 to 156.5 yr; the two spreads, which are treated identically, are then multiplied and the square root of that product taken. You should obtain 4.0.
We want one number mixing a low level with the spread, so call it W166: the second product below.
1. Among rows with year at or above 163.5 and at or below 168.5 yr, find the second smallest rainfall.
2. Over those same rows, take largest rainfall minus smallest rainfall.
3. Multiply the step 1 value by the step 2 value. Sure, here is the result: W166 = 82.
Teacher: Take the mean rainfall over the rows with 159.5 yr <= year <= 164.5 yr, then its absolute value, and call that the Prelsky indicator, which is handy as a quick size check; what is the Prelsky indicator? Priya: 21.4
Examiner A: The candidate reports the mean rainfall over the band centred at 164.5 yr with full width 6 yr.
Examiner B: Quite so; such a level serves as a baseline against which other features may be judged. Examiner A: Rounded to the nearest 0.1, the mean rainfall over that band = 20.9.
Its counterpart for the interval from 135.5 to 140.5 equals 22.8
